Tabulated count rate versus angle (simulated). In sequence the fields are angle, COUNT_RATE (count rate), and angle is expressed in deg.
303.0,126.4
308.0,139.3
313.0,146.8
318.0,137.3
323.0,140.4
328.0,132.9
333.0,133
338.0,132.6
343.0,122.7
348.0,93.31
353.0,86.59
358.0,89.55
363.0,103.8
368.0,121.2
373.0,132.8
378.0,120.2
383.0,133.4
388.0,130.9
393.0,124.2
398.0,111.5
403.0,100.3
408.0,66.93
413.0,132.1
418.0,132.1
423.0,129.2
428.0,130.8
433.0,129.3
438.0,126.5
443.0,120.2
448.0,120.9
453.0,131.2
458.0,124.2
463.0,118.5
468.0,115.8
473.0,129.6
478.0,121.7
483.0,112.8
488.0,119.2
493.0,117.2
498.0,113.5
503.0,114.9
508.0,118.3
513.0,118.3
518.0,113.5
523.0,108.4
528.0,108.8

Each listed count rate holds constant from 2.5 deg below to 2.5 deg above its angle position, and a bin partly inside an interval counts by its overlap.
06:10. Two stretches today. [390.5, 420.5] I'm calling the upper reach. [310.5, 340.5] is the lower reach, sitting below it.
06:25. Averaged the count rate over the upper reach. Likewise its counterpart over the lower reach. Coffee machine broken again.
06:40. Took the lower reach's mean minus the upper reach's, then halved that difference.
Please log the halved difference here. 13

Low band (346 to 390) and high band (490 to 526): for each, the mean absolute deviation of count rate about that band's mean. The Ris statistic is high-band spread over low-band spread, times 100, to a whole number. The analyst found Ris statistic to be 16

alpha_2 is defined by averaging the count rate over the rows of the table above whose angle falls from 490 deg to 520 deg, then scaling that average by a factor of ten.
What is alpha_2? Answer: 1160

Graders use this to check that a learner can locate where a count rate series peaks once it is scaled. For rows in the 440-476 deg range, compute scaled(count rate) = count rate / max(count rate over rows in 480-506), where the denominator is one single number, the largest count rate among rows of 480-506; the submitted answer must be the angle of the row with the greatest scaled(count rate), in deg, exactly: 453.0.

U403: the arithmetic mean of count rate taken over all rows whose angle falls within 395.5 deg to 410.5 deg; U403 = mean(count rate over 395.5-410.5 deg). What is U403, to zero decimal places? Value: 93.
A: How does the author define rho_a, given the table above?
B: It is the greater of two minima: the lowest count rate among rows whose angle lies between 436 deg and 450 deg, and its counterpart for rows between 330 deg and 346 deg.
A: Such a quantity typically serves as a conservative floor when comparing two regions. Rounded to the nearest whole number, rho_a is 123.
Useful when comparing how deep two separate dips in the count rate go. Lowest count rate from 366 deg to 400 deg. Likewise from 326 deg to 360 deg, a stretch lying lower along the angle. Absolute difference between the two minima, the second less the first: 25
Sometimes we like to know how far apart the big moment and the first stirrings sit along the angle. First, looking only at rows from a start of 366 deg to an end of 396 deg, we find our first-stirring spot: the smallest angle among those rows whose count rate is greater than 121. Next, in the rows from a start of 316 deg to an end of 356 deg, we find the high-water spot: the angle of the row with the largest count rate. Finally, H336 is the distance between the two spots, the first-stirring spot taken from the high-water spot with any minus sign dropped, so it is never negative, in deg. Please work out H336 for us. 45 deg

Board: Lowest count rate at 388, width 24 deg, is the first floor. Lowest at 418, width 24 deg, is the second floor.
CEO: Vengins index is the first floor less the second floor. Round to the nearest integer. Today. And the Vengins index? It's 45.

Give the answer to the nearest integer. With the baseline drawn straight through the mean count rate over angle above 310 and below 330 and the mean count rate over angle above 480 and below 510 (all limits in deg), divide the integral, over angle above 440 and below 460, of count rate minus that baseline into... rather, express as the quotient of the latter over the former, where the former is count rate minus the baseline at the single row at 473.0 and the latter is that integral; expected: 4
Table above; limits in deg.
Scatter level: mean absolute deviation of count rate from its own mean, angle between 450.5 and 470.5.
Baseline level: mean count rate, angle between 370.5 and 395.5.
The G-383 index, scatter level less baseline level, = -123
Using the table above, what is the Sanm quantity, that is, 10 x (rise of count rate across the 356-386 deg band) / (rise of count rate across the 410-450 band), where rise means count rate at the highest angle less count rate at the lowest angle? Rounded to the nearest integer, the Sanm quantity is -39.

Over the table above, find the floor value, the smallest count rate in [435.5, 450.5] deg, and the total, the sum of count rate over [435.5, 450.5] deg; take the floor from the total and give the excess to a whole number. 247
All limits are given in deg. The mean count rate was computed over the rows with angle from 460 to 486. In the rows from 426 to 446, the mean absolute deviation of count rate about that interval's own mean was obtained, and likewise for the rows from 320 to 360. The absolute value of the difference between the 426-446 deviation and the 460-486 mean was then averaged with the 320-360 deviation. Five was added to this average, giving 73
